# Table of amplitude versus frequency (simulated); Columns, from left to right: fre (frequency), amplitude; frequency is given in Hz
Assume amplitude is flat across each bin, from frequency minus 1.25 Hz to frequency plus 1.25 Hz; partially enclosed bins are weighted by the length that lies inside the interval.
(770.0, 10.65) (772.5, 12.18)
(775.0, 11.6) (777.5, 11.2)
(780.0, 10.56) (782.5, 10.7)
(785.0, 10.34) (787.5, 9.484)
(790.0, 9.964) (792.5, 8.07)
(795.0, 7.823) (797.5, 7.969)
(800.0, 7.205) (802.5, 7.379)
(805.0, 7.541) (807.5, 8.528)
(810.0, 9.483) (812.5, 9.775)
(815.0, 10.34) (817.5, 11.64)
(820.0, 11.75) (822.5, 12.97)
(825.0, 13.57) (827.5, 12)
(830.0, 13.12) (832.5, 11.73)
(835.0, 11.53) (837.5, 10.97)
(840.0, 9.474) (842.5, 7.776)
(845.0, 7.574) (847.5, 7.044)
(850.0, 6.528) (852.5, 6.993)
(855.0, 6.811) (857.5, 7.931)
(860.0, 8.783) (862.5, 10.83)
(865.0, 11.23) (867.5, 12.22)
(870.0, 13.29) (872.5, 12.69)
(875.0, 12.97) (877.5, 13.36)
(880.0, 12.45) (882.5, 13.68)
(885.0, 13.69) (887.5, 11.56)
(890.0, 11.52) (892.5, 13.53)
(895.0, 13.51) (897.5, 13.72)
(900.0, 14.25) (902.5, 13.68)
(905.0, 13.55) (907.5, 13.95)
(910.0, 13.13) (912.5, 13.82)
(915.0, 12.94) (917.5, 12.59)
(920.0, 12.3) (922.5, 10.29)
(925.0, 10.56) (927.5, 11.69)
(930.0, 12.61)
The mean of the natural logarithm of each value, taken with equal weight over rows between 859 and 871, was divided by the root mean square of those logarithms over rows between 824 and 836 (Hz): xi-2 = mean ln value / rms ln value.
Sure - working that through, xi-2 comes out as 0.96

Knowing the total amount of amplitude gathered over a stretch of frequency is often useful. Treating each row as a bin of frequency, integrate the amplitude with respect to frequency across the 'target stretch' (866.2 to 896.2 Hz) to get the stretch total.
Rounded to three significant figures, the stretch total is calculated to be 386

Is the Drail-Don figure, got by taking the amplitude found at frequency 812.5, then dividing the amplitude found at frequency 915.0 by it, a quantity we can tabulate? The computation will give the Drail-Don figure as 1.3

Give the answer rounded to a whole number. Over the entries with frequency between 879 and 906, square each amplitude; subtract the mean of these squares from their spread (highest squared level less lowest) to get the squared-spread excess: -105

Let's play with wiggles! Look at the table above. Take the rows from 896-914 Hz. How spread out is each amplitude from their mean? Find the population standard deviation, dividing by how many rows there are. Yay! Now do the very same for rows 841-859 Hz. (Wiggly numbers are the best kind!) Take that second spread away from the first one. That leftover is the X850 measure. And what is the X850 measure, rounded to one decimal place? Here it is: -0.2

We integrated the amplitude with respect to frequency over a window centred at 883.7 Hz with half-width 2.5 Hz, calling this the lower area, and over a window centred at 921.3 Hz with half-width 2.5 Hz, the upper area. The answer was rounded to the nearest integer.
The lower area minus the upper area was 12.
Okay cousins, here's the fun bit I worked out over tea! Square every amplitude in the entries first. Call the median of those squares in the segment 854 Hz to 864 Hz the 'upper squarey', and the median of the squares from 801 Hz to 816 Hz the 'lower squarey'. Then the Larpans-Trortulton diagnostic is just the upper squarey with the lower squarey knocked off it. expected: -11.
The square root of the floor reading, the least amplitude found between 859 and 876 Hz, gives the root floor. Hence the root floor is 3.0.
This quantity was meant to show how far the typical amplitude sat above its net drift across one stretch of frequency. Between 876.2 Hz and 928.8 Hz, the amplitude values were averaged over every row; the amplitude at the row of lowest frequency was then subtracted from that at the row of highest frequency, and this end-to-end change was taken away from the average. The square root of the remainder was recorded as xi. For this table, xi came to 3.81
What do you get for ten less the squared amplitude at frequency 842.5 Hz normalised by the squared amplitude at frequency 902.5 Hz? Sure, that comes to 9.7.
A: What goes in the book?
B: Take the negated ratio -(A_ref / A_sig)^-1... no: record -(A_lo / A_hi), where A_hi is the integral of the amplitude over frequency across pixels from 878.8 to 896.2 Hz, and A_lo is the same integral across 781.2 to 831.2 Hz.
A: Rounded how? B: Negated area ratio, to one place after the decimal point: -2.2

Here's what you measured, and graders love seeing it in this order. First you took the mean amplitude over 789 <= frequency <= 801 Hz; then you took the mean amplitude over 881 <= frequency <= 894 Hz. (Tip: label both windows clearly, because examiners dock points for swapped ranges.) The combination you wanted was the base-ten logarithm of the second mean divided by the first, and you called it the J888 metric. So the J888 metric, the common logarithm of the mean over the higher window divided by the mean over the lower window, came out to 0.19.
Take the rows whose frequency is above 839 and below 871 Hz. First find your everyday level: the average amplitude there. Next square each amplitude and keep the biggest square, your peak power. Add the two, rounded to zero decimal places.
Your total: 186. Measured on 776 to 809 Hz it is 134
